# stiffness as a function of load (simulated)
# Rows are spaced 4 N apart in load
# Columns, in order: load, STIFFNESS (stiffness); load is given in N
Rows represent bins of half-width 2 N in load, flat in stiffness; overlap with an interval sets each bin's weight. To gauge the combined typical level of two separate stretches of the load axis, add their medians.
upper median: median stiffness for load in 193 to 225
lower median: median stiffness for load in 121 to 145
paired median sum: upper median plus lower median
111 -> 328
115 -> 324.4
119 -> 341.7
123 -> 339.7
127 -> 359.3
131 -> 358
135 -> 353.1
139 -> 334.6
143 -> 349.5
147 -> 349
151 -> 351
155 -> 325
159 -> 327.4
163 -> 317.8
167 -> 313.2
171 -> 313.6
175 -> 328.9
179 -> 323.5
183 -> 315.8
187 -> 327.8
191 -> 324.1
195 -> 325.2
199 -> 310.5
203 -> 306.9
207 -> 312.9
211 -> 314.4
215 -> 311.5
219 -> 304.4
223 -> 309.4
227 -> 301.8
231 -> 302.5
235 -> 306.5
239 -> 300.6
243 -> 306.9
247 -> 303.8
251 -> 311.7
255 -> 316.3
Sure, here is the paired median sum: 662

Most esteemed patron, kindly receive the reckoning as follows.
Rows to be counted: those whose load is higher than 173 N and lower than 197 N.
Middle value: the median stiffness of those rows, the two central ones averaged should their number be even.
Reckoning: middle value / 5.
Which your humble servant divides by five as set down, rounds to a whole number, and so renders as 65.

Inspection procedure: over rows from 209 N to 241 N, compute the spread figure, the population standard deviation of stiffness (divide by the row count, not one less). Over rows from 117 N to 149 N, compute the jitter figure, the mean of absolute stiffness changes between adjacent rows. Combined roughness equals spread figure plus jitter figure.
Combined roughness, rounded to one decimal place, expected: 13.5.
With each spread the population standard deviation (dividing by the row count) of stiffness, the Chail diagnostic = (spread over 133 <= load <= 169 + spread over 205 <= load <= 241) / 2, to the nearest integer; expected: 10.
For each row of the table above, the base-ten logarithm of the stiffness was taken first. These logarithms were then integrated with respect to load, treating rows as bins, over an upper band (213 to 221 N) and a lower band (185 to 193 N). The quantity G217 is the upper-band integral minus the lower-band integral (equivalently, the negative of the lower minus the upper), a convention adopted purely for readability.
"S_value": -0.20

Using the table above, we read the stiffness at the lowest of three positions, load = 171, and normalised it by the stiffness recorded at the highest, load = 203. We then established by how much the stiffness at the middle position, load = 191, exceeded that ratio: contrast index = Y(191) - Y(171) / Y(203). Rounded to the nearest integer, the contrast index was 323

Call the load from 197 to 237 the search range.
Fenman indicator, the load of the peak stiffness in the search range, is 211 N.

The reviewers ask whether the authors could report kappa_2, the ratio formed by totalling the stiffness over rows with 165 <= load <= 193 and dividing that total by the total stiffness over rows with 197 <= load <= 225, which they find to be 1.04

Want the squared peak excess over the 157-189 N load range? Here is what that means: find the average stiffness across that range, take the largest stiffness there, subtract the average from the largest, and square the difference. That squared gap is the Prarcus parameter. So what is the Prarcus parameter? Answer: 62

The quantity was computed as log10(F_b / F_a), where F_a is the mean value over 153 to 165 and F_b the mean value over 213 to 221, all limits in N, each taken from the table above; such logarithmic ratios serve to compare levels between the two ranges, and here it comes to -0.021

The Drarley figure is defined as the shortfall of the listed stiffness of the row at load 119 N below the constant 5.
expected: -337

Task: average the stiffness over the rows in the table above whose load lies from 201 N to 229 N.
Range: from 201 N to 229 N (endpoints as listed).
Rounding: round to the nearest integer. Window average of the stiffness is 309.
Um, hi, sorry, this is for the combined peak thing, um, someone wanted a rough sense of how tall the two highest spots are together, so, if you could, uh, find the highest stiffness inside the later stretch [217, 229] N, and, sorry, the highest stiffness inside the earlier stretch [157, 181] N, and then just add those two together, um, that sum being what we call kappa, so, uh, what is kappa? 638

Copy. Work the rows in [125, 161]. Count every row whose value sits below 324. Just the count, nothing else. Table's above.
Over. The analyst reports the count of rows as 0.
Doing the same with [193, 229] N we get 8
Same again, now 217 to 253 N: 9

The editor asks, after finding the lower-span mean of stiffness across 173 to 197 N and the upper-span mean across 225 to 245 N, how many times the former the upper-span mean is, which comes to 0.937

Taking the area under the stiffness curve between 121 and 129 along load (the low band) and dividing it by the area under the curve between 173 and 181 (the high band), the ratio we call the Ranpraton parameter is 1.07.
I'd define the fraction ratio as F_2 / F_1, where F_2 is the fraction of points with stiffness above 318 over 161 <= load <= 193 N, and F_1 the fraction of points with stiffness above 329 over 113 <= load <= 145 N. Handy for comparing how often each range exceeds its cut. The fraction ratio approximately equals 0.57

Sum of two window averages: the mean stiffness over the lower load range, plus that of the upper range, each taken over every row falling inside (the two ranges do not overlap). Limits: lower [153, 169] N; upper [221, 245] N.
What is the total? 625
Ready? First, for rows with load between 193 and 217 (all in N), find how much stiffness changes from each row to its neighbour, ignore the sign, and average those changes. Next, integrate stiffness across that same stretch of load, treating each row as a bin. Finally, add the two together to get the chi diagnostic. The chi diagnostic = 7531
